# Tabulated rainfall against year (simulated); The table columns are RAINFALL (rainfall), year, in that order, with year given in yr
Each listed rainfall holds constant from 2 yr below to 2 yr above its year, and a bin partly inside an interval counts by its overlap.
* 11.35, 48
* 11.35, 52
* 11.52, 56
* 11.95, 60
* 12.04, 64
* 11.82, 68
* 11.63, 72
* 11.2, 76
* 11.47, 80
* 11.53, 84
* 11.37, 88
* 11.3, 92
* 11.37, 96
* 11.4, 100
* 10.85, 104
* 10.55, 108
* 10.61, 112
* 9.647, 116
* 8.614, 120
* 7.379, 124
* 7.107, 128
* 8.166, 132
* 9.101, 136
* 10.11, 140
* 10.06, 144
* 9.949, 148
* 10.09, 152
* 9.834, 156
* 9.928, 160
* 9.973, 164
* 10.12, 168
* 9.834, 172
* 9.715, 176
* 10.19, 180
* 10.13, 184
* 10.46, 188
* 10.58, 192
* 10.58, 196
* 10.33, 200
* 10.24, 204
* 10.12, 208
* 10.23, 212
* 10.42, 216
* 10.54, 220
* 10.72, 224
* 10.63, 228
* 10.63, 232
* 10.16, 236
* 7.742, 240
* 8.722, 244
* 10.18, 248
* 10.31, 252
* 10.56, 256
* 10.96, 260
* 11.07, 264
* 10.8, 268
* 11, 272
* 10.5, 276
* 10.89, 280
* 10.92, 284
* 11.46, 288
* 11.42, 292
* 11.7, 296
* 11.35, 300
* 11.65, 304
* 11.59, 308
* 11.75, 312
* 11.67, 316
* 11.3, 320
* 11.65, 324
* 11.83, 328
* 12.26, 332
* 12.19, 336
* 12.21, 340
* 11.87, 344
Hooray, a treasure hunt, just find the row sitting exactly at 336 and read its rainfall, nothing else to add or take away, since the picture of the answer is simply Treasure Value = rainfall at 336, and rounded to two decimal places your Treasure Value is 12.19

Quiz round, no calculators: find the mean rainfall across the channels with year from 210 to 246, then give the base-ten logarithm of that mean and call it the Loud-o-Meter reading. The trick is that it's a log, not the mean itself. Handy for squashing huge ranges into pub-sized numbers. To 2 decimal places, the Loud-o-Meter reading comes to 1.00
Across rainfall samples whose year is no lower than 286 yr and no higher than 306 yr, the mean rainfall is 11.5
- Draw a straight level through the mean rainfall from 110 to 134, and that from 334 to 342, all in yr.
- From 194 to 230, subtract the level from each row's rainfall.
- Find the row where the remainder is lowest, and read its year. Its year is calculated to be 208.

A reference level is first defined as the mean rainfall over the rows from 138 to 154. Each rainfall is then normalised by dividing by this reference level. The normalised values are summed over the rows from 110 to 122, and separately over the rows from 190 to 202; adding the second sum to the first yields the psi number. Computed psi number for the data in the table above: 6.00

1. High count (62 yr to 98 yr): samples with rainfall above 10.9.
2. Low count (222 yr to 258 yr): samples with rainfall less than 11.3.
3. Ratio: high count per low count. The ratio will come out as 1.00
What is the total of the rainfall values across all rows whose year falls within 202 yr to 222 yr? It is 52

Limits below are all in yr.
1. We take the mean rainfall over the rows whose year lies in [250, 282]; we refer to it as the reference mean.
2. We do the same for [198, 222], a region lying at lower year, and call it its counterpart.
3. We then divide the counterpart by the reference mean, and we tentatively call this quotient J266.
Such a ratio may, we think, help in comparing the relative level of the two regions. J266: 0.96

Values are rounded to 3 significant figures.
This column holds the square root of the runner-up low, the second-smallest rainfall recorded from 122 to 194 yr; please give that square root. 2.72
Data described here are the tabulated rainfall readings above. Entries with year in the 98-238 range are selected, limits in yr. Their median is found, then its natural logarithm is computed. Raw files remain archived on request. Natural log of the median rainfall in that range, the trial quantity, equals 2.32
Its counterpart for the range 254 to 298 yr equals 2.39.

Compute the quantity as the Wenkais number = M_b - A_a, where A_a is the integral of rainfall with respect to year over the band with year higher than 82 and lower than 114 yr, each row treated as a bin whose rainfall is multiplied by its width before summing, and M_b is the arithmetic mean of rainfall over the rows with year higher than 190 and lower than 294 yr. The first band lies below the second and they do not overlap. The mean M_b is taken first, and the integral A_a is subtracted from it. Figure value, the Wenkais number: -345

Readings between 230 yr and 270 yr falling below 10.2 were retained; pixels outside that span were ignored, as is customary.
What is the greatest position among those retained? 248 yr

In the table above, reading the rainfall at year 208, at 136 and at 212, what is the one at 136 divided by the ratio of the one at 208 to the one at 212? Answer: 9.2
